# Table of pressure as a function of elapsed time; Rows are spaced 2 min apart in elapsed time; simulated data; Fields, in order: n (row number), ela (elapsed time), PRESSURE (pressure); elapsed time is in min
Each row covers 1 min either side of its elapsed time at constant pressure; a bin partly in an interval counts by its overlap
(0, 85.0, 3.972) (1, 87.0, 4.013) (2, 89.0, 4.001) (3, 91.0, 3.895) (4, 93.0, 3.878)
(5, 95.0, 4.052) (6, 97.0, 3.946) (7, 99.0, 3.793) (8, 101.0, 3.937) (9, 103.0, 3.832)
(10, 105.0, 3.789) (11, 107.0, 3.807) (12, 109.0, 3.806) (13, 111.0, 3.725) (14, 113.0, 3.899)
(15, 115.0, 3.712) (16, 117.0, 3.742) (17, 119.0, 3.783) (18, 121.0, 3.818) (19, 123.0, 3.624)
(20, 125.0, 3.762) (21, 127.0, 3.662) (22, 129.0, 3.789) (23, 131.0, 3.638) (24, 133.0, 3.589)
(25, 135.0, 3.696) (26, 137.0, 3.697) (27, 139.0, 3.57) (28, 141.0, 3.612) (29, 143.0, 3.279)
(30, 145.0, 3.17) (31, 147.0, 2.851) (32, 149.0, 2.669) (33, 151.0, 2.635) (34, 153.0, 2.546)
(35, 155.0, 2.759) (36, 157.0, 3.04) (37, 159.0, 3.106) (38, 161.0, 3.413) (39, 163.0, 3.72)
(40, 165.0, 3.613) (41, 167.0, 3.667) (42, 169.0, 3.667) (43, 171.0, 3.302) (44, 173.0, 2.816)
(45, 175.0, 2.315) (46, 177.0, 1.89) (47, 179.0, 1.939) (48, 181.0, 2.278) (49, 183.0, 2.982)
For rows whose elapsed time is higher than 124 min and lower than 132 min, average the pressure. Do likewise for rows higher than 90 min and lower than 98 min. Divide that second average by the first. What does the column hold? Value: 1.06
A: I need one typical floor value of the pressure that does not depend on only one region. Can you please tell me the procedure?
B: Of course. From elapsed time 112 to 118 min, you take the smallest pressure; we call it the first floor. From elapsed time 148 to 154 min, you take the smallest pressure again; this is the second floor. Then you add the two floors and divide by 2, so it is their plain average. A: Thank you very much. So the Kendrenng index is 3.129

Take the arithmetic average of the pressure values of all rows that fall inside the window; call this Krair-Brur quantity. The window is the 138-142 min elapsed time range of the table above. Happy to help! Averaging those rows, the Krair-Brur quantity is 3.59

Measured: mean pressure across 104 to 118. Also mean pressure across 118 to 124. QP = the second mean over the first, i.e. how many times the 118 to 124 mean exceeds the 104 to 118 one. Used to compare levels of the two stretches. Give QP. 0.99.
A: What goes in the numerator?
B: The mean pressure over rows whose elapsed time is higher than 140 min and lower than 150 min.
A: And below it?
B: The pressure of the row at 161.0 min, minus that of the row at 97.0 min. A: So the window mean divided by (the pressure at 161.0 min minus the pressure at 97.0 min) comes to -5.8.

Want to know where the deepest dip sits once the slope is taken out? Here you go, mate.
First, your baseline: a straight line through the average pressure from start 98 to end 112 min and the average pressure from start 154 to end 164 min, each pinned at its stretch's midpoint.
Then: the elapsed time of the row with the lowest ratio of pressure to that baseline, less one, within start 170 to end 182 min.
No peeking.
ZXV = 177.0 min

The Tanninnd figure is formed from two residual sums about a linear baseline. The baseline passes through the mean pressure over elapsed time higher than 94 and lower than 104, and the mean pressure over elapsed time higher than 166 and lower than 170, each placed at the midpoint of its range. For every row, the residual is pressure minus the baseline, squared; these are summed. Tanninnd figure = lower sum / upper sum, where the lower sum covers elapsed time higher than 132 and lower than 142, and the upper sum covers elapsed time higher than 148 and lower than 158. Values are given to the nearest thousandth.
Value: 0.023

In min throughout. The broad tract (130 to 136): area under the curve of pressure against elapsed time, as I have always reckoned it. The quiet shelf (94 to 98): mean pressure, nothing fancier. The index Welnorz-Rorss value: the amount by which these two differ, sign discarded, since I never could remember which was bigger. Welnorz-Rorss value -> 18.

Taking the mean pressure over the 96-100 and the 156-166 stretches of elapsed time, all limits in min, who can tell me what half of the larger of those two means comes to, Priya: 1.93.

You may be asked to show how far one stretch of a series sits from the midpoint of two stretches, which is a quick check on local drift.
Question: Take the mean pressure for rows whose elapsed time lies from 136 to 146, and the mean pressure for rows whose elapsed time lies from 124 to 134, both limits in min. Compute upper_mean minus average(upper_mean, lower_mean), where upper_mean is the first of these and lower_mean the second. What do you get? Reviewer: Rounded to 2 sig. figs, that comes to -0.11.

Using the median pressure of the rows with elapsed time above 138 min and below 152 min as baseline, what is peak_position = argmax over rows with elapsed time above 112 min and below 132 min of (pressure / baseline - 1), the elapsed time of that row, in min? 113.0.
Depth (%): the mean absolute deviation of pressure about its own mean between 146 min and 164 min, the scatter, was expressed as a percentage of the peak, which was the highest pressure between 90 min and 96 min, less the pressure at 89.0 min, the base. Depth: 608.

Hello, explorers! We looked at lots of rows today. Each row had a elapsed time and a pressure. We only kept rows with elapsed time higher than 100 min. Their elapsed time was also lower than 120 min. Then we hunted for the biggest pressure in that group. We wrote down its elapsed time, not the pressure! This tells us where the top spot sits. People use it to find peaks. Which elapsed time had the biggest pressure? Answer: 101.0 min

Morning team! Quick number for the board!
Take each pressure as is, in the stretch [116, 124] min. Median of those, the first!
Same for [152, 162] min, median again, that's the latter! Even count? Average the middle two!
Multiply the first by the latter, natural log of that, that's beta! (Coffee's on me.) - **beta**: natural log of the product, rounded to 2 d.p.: 2.44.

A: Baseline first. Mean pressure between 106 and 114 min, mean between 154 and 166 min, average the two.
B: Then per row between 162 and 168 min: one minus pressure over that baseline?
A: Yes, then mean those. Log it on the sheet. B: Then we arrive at -0.04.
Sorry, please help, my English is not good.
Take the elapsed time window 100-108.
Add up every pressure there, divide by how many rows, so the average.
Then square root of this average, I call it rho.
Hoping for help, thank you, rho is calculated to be 1.96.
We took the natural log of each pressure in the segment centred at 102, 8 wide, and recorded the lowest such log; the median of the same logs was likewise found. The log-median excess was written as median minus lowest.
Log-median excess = 0.006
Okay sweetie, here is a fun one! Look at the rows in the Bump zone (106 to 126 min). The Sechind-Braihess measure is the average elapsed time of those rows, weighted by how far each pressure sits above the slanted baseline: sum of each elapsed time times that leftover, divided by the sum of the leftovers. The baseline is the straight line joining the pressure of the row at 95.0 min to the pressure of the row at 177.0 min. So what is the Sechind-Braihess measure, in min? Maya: 118.7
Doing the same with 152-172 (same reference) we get 164.7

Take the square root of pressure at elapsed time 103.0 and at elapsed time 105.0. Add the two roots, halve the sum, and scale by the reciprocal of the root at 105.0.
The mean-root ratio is 1.00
